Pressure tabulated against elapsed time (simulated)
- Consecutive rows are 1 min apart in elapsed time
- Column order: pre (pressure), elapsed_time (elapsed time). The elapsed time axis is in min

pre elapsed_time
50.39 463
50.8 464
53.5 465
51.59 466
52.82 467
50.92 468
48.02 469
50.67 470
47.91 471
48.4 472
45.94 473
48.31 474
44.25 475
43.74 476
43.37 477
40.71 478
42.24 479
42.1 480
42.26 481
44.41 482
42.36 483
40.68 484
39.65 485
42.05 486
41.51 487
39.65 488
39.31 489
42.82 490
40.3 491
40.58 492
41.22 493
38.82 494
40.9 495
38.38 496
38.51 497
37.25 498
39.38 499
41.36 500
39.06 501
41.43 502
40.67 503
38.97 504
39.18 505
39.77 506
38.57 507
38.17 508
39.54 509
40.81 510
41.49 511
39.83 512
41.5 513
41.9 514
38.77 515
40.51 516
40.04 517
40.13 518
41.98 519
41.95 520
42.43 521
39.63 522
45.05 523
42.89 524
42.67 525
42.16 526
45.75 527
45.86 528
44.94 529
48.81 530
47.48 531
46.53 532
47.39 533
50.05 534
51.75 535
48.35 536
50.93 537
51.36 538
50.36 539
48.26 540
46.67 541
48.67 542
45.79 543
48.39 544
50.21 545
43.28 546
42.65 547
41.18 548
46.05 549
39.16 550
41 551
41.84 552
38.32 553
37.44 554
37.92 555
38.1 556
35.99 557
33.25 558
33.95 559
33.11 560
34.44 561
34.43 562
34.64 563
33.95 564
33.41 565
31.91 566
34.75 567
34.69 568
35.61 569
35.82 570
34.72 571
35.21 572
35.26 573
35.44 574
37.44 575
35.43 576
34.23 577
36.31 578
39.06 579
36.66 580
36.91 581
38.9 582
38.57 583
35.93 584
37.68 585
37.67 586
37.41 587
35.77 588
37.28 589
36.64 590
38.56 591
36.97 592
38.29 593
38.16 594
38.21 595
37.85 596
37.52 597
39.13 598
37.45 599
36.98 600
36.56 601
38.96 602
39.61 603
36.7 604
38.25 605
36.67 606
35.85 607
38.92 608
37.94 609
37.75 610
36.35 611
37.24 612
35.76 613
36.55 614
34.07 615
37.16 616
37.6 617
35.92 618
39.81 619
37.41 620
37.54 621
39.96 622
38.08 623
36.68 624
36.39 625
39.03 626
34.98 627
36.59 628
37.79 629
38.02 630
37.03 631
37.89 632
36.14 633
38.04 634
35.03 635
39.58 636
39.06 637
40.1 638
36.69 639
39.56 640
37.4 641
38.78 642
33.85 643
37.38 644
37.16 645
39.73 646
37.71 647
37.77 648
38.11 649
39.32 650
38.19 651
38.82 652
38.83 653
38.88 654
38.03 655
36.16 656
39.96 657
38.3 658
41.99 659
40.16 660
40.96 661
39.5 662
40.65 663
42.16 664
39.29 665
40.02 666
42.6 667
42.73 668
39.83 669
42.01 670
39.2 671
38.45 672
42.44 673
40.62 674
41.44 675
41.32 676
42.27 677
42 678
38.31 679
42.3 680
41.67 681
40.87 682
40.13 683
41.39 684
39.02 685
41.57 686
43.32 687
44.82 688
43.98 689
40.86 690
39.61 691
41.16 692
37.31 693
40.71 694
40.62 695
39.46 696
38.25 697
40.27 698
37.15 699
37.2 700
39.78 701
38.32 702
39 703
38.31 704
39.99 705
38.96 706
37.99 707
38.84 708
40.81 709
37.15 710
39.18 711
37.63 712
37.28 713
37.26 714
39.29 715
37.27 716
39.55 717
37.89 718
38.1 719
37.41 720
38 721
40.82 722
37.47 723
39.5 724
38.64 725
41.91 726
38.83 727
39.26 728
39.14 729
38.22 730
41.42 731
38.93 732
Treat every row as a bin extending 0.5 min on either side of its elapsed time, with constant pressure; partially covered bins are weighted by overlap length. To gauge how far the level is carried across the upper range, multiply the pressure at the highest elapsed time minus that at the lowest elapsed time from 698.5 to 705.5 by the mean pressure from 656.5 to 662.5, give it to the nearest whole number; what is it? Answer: 114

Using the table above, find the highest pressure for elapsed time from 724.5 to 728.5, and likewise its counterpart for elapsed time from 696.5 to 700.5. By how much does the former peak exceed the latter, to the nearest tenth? 1.6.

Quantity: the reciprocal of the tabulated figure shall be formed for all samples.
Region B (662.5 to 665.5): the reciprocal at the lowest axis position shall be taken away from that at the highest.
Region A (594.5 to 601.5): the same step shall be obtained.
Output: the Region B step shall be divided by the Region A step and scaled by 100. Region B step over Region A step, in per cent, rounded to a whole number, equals 72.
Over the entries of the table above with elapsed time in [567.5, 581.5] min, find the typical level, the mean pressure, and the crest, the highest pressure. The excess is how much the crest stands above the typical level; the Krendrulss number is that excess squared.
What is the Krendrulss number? 10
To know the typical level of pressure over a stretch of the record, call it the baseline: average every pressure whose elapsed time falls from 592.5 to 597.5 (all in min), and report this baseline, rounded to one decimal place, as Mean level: 38.0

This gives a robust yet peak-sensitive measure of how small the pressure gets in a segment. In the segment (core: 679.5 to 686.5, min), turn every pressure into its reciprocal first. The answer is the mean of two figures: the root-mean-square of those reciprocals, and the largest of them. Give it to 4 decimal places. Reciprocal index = 0.0250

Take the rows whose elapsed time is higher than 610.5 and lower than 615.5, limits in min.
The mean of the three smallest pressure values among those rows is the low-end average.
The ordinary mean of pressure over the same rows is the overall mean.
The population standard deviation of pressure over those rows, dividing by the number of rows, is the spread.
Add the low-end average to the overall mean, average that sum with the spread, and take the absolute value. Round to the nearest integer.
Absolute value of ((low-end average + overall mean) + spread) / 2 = 36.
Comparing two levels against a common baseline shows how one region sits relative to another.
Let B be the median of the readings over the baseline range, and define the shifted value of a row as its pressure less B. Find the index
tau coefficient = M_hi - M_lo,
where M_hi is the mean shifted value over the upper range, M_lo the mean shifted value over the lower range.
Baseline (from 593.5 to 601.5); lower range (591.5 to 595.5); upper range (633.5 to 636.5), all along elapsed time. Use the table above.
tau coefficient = 0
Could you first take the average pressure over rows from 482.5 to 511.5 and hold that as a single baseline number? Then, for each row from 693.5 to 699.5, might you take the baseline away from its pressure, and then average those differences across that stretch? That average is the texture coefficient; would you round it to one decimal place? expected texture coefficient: -0.7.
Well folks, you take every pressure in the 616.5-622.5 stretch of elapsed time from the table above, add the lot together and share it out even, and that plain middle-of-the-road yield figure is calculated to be 38.0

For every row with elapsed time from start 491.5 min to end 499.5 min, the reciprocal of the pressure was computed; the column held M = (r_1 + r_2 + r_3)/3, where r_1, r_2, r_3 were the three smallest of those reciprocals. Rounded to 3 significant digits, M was 0.0245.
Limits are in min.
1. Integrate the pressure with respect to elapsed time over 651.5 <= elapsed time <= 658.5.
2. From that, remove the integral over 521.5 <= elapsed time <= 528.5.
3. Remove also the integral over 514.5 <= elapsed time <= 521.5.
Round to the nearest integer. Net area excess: -321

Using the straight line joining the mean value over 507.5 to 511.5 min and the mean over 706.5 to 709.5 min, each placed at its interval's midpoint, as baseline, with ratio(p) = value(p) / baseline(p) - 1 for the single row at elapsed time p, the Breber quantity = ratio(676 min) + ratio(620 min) 0.0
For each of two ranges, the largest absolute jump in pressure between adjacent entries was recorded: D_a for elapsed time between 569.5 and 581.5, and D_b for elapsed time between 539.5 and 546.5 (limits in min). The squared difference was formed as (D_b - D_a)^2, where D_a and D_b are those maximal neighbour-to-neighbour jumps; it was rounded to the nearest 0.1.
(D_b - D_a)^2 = 17.5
